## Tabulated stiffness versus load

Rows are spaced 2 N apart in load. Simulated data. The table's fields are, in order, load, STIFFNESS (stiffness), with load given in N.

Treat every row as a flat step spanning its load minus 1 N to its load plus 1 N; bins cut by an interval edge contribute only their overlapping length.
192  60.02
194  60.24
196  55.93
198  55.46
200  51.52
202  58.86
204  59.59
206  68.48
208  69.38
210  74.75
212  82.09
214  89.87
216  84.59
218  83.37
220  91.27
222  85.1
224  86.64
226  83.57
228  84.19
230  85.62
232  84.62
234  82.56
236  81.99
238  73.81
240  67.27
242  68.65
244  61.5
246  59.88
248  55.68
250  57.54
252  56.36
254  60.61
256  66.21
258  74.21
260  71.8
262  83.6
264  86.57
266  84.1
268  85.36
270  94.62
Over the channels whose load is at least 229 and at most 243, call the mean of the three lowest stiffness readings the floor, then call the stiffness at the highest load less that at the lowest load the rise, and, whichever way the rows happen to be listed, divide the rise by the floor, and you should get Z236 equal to -0.2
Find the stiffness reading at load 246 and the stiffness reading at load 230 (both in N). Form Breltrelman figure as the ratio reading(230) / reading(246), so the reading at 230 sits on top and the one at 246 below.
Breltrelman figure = 1.43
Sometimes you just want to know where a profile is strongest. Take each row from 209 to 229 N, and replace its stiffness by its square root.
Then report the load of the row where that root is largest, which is 220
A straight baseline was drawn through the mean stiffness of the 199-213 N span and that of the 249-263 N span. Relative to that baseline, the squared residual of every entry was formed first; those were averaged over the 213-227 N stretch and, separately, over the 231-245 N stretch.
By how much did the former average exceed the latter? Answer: 273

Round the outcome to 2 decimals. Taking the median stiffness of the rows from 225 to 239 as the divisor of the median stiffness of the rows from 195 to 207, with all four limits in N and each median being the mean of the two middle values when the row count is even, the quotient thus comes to 0.69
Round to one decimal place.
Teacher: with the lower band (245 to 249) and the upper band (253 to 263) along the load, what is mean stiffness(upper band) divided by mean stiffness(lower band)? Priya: 1.2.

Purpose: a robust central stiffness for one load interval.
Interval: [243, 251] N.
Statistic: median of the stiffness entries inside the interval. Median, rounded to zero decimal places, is 59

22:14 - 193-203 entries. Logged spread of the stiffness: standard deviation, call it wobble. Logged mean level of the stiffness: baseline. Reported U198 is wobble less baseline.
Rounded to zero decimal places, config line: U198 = -53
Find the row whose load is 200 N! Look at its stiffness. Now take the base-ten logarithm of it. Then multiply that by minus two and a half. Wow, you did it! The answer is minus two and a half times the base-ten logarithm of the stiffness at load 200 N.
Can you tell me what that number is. -4.28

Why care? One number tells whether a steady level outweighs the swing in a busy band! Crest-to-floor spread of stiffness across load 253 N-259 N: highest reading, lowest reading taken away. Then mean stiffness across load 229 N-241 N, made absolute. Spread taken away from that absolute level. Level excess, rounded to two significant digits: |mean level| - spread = 66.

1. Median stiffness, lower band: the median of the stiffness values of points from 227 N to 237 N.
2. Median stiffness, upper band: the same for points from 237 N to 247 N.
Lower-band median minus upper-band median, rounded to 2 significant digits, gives 17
